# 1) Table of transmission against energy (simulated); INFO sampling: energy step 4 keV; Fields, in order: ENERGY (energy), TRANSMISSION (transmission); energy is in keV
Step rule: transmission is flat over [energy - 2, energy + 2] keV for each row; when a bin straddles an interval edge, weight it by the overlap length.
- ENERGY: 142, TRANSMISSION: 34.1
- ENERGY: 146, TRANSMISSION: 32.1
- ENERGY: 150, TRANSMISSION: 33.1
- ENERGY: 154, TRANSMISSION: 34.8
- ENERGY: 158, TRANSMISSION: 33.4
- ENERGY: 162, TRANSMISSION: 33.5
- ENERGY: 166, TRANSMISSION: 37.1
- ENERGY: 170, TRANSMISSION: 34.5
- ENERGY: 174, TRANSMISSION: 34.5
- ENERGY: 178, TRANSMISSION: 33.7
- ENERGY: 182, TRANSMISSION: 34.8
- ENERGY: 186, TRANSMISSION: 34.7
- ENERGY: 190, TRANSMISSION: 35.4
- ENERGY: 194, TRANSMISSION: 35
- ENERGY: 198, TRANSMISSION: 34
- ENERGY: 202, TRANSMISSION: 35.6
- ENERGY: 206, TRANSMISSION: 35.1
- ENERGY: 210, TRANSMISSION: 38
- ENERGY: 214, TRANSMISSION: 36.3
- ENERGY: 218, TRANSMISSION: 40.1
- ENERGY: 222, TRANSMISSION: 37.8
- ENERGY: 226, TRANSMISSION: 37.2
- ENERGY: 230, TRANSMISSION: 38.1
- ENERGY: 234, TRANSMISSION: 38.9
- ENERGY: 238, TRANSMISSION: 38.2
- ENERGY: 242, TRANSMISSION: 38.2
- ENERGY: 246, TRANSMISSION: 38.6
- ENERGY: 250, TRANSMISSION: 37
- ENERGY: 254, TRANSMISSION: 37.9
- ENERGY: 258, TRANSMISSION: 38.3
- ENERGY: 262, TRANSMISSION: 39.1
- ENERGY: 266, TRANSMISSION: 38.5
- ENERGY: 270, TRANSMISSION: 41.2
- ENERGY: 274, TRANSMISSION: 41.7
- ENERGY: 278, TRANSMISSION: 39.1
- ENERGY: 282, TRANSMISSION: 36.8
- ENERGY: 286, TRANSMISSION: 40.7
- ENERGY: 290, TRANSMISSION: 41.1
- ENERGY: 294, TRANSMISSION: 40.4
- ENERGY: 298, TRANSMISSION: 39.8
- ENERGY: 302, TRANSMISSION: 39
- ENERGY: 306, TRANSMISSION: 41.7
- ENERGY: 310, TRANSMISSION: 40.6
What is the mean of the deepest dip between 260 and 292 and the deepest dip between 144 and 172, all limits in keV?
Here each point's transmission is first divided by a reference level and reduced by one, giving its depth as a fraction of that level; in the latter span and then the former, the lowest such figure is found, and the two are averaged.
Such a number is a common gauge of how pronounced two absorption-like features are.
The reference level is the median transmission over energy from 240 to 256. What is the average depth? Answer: -0.095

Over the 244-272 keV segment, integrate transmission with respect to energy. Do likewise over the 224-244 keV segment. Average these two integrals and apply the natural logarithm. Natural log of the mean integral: 6.83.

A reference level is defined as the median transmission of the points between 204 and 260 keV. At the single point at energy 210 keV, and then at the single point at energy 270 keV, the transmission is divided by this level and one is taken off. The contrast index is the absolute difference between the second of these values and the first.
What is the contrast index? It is 0.084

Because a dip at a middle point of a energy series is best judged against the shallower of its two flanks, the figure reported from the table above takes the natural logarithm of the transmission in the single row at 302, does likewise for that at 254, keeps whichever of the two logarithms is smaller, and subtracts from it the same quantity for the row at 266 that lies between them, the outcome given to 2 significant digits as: -0.016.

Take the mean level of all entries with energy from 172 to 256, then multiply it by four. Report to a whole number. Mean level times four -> 146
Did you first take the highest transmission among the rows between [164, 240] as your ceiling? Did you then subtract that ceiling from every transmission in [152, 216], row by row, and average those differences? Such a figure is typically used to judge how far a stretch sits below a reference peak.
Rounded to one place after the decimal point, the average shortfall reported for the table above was -5.1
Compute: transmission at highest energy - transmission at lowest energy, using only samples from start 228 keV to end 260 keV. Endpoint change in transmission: 0.2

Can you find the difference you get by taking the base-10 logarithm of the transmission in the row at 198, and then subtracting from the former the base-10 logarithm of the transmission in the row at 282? -0.034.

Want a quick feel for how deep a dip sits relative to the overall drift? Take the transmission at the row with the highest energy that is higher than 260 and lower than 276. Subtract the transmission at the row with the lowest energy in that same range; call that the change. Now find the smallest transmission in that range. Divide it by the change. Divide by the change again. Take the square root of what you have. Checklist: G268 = 2.4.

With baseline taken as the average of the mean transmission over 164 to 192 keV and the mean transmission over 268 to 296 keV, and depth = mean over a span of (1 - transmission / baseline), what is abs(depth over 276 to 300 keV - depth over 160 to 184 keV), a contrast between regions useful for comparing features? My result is 0.13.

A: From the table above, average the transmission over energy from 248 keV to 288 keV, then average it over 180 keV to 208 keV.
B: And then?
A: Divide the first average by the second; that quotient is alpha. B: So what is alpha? 1.12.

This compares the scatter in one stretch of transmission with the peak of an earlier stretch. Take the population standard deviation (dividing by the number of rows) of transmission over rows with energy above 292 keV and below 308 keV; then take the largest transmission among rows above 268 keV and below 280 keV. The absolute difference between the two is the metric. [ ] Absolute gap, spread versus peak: 41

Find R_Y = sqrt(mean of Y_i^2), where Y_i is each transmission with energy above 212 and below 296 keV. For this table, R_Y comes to 38.8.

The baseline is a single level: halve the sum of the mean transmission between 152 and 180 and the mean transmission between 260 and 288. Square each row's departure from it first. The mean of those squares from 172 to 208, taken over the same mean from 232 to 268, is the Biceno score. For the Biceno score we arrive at 2.9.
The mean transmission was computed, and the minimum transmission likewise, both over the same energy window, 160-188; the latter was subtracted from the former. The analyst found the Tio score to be 1.2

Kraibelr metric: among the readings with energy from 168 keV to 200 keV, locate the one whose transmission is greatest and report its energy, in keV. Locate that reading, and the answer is 190 keV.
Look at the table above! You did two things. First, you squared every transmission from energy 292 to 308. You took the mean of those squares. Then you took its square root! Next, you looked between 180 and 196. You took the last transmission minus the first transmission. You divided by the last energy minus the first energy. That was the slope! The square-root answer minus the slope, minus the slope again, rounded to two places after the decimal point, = 40.20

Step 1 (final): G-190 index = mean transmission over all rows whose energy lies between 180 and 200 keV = 34.8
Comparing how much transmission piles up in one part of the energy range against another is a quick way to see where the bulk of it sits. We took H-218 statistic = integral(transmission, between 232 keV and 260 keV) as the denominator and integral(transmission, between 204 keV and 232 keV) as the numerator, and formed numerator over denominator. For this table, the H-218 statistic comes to 0.983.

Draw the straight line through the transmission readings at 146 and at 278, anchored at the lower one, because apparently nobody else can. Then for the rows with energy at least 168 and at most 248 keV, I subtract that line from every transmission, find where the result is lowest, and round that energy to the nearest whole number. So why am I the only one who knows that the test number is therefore 198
